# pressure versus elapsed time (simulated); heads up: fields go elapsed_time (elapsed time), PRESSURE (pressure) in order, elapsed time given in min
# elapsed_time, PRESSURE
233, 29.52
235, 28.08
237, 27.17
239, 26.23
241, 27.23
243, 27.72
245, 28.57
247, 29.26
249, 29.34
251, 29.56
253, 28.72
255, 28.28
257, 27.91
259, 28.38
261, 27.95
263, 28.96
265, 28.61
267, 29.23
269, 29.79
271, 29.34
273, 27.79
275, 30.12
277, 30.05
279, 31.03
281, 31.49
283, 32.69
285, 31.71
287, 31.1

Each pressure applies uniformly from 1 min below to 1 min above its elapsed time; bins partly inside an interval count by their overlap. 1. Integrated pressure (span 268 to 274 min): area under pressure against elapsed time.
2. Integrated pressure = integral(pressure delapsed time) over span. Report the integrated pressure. 174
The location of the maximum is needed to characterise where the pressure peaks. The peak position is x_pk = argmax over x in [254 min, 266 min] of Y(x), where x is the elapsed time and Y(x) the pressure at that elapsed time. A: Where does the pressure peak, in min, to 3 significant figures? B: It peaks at 263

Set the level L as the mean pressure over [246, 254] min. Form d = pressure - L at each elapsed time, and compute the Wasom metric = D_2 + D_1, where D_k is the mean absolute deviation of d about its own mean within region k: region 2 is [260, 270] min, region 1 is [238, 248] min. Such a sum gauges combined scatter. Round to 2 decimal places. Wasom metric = 1.39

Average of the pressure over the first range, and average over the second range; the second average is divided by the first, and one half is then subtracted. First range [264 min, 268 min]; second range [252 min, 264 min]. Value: 0.48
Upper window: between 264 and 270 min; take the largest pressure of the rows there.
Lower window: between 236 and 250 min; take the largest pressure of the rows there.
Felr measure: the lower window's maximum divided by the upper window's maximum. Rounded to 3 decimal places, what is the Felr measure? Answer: 0.985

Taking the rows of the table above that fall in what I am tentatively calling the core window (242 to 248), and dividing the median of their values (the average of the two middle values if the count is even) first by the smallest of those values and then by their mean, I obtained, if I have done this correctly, 0.0361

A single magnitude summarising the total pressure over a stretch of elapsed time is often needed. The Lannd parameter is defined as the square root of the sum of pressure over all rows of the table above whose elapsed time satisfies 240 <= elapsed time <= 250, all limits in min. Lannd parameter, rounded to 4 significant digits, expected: 11.92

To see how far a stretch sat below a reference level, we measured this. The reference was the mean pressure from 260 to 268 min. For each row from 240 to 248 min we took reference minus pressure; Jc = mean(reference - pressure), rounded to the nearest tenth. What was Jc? 0.5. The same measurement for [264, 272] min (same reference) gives -0.6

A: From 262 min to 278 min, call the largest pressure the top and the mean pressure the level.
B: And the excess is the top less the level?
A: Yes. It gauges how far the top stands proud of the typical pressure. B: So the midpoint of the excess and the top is 15.5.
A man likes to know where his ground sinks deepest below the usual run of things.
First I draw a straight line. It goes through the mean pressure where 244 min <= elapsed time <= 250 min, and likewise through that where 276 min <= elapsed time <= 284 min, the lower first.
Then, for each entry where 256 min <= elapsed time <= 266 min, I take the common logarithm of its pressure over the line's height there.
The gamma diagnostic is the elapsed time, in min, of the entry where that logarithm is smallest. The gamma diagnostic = 261 min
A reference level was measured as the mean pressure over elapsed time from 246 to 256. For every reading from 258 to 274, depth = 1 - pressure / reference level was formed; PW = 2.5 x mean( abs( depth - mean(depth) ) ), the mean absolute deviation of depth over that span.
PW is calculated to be 0.049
